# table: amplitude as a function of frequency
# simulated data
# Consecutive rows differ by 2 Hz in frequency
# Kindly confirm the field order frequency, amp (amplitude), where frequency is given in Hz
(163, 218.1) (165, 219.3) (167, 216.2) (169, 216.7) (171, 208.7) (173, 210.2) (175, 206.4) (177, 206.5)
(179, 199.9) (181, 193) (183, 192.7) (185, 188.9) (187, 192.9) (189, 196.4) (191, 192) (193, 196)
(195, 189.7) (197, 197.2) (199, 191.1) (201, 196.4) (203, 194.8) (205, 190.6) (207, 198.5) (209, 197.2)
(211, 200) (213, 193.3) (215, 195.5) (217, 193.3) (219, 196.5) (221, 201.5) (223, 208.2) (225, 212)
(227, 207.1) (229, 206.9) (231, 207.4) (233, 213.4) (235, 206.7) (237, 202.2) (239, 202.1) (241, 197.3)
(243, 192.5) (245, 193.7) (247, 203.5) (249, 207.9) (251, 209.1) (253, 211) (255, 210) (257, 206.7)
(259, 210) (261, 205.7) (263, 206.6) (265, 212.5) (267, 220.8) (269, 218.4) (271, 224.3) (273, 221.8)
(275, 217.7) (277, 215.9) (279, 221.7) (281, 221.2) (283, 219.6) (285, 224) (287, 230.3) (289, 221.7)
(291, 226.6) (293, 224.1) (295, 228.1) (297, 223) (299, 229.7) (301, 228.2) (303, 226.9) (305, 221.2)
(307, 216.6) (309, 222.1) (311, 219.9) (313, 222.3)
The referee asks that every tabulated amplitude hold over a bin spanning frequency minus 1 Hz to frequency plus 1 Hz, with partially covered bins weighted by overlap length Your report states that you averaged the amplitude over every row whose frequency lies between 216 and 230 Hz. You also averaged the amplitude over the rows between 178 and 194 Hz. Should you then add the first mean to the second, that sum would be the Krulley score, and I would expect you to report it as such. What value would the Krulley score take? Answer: 398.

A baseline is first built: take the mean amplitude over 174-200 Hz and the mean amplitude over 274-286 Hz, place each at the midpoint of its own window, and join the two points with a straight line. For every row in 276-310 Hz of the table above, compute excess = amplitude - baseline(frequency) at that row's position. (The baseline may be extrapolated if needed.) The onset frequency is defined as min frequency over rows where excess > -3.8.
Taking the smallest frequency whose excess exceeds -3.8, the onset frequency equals 277 Hz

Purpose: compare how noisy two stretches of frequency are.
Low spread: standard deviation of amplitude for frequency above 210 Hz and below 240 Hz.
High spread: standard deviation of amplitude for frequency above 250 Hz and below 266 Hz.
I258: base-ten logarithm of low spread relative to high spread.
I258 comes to 0.4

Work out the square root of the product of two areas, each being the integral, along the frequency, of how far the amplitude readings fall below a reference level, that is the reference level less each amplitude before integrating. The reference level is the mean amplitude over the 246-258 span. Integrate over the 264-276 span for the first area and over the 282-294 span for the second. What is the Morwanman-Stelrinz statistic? 163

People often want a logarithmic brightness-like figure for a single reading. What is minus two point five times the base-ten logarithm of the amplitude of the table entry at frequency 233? -5.82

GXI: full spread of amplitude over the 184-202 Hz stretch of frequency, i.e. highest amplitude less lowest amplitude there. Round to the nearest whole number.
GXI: 8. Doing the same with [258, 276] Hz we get 19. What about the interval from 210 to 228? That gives 19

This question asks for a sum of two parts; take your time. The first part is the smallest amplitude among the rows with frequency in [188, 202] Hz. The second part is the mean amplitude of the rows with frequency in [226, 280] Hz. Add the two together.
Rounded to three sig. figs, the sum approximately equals 399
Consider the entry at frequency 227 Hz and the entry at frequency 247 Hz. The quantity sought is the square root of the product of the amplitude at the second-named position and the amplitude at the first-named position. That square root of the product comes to 205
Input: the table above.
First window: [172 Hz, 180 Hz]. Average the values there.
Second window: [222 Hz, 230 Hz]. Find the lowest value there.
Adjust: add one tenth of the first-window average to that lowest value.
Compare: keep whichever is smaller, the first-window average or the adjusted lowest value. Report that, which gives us 206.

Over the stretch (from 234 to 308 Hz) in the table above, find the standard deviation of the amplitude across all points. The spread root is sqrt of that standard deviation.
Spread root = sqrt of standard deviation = 3.2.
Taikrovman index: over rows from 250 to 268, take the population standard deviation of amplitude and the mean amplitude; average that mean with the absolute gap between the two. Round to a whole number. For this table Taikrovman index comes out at 208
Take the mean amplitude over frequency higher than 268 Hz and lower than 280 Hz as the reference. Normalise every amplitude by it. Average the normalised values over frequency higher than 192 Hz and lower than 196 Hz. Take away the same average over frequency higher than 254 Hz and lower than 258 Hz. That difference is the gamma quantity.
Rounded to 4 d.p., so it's -0.0705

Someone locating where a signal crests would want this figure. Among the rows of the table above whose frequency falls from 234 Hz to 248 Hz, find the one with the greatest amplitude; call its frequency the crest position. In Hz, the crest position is 235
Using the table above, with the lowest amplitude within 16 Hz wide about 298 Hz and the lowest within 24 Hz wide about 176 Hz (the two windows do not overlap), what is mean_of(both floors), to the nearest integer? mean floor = 205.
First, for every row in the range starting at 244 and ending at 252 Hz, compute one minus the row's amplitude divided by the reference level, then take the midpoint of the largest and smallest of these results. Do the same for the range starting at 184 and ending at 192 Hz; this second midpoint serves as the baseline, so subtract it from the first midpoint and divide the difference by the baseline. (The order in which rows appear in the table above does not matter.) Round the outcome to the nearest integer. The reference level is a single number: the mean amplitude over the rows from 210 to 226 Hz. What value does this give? -1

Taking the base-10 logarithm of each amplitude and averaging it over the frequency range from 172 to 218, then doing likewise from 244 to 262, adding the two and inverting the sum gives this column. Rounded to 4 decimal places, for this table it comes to 0.2171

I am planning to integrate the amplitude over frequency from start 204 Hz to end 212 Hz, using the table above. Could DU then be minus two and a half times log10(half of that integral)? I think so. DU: -7.24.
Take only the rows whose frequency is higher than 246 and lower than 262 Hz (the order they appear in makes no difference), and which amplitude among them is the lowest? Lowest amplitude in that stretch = 203.5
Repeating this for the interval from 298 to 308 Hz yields 216.6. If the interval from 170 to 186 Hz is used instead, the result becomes 188.9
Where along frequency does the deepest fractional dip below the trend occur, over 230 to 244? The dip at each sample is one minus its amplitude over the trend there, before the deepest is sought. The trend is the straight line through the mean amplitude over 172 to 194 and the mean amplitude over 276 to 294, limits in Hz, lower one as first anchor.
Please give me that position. 243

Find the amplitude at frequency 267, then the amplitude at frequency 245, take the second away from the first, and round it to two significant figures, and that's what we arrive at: 27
